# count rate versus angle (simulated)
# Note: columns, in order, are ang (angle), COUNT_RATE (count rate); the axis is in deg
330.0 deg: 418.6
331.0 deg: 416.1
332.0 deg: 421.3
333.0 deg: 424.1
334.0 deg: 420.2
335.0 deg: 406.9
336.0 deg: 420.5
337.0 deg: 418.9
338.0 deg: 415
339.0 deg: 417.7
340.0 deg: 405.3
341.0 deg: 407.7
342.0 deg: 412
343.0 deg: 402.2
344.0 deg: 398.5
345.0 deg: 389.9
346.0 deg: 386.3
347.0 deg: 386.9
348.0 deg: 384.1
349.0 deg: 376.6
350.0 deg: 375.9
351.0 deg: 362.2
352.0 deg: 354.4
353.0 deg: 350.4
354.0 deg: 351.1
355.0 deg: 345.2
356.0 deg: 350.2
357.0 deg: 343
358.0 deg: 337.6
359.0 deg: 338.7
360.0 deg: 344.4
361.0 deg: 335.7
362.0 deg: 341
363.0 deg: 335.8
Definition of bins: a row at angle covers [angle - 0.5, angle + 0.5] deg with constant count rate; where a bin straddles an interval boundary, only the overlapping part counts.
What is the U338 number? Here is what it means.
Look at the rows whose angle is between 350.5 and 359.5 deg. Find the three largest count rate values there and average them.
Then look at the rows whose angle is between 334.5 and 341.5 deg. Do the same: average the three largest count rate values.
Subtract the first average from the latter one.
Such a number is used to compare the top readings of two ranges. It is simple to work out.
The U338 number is 63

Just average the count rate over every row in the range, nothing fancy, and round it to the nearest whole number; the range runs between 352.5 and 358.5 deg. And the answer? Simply 346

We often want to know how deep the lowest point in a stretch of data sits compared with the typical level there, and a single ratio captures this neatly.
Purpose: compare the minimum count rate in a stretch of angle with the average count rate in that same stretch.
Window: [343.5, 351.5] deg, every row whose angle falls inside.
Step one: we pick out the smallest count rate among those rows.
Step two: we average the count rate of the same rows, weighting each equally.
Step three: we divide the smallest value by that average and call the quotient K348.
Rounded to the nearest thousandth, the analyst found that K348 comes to 0.947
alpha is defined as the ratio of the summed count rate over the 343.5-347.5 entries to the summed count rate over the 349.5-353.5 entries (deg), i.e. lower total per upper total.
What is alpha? 1.08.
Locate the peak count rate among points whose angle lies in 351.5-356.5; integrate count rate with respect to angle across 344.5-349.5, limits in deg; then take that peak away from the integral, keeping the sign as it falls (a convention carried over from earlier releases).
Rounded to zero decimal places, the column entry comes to 1569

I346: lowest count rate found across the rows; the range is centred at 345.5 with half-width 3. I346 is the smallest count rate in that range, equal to 384.1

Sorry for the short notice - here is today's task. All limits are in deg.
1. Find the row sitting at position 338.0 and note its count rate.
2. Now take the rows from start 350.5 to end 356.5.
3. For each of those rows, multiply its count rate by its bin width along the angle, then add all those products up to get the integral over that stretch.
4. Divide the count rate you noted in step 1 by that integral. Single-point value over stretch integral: 0.196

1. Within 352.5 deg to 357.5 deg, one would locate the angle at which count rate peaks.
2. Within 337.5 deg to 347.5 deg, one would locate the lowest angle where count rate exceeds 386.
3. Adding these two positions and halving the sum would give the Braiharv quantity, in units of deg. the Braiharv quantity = 346.0 deg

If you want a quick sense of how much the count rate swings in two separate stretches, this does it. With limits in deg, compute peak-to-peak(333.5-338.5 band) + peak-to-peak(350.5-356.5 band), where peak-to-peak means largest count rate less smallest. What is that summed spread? 31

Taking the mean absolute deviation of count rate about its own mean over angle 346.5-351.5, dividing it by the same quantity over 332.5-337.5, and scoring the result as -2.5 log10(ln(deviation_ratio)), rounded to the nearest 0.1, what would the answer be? 1.0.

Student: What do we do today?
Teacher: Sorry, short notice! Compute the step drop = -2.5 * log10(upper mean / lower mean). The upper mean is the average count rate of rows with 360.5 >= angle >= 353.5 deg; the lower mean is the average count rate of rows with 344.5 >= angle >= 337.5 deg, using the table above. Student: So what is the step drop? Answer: 0.19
